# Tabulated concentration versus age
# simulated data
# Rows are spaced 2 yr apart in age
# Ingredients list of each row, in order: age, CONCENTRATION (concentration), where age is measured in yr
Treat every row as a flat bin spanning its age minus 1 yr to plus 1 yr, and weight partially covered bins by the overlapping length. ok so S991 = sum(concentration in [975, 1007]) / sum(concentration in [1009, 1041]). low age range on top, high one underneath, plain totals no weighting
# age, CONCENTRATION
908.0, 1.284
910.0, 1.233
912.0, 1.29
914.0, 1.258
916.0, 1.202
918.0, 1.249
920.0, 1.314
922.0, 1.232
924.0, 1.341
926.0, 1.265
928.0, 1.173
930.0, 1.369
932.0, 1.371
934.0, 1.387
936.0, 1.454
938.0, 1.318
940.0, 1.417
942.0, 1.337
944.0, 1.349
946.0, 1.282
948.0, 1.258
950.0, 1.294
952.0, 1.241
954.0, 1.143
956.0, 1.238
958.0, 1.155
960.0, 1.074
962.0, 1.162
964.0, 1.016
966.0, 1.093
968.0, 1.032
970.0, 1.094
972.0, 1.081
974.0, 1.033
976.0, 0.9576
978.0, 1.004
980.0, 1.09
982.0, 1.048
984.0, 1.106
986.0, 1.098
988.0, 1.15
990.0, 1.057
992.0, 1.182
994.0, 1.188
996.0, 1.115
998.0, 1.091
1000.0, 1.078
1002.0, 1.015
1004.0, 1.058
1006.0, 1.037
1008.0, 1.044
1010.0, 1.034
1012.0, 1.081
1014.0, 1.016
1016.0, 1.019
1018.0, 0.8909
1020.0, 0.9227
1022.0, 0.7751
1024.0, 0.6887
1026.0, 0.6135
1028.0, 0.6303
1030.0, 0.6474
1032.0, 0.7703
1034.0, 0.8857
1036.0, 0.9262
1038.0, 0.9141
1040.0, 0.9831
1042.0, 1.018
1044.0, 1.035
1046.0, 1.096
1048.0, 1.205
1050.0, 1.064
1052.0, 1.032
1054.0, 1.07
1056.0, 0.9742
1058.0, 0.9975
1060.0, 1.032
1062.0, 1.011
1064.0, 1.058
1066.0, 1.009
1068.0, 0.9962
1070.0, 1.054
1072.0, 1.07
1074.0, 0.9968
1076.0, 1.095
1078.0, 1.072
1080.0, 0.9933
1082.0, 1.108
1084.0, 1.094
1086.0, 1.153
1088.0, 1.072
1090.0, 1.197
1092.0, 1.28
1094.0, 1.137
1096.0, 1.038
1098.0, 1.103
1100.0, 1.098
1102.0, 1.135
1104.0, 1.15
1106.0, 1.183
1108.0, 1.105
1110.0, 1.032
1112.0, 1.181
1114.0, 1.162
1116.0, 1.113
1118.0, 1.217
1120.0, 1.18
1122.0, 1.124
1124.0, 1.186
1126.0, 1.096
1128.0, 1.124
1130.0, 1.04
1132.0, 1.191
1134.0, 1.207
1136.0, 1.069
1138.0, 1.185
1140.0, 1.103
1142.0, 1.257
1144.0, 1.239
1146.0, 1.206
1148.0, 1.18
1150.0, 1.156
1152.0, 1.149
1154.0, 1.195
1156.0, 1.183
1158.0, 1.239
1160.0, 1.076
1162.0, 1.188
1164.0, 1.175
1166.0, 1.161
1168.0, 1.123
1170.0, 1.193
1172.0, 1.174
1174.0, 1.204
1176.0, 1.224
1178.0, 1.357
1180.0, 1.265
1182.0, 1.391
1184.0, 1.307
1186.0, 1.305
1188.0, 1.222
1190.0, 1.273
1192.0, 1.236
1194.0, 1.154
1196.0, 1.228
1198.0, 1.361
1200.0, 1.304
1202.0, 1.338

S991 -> 1.25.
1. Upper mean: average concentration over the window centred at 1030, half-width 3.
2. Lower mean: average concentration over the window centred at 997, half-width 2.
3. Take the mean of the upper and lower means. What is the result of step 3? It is 0.89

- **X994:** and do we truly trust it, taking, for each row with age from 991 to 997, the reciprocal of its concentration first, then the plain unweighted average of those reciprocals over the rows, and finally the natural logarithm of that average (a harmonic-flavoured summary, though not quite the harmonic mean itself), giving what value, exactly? -0.15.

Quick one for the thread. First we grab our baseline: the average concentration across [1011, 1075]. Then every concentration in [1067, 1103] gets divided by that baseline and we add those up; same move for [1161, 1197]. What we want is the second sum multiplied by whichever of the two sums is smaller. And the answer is 481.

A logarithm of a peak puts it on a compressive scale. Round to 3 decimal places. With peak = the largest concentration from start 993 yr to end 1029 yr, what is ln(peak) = 0.172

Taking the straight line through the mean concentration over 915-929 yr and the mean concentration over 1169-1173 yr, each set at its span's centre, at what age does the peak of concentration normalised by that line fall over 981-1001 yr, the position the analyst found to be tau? 994.0 yr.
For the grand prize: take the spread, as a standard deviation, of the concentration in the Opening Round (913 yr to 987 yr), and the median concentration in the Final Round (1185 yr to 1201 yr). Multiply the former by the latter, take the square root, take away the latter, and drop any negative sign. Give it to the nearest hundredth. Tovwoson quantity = 0.85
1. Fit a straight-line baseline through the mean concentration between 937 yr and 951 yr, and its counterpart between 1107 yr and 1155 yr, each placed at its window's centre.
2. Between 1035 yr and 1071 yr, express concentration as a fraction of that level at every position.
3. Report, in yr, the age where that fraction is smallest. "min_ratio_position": 1038.0 yr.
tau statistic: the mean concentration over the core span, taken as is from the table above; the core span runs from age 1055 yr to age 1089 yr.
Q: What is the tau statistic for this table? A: 1.05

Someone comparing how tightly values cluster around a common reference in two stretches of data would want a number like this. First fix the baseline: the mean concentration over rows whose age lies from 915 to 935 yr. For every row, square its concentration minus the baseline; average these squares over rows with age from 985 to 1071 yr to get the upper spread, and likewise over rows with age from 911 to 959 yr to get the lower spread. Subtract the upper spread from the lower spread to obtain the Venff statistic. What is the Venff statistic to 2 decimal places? -0.10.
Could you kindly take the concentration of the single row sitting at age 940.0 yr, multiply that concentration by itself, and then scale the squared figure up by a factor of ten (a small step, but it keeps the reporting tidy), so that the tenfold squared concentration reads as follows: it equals 20.1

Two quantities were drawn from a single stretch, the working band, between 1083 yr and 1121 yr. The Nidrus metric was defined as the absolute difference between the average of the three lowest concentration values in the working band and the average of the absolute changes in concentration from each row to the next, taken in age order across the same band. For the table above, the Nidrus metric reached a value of 0.98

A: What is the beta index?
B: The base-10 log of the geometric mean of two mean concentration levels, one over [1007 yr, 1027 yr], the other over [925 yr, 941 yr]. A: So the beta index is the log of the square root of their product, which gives 0.043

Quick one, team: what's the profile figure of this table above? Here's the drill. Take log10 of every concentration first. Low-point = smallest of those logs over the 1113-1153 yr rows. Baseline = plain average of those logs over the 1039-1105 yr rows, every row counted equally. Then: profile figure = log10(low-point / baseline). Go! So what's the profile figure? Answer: -0.24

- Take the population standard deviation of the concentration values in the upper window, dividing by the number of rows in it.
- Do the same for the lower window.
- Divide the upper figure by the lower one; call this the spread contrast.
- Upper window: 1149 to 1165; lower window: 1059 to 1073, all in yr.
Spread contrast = 1.7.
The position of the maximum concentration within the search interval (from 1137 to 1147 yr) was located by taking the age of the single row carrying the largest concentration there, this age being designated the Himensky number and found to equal 1142.0 yr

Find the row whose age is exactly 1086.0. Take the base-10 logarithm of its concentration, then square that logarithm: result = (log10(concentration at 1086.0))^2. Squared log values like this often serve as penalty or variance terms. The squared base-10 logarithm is 0.0038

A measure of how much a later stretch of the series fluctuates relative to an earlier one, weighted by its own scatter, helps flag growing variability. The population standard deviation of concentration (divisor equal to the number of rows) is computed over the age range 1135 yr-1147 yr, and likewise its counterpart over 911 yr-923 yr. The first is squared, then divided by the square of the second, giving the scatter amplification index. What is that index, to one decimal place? 3.5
